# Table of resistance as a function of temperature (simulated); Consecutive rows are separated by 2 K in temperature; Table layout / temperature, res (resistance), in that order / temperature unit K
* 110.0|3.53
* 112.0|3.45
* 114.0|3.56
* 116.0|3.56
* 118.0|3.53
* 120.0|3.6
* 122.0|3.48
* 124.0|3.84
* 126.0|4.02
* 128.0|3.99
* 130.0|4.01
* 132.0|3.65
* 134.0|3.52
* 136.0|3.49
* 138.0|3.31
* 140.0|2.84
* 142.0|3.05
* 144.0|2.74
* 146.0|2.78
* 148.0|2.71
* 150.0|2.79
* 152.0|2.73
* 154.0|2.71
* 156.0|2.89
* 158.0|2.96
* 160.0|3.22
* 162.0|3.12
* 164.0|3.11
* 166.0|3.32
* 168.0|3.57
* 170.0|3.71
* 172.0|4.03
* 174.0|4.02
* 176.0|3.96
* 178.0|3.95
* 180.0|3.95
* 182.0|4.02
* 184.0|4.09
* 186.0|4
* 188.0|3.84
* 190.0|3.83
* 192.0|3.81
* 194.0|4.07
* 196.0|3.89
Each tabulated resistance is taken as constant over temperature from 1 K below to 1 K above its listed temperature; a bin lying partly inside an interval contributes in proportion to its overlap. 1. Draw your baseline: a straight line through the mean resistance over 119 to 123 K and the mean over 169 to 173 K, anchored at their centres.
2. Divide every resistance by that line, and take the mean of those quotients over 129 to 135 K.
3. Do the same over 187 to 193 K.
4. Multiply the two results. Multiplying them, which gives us 0.99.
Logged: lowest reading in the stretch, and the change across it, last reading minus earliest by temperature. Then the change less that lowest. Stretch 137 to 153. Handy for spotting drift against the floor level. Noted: -3.3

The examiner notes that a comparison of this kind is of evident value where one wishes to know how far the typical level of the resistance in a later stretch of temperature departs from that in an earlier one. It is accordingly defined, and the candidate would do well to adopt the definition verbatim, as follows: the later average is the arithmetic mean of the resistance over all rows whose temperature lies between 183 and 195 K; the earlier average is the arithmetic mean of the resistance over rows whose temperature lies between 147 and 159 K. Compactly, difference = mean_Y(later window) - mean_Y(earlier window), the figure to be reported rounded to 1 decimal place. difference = 1.1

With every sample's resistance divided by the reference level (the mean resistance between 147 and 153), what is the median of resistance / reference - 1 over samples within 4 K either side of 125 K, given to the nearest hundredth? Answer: 0.43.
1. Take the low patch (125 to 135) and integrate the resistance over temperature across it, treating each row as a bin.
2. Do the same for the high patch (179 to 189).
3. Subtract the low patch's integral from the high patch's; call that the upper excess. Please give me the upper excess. 1.4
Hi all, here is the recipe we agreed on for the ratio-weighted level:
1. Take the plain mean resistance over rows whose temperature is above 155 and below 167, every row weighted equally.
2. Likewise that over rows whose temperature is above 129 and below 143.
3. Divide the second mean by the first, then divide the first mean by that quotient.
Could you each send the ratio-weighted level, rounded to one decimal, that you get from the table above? 2.8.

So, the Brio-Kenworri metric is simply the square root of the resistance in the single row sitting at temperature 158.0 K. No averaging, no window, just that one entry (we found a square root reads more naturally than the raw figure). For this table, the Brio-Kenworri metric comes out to 1.72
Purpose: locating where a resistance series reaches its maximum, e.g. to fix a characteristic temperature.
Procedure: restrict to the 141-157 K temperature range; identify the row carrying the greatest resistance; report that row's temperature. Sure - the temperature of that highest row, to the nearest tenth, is 142.0 K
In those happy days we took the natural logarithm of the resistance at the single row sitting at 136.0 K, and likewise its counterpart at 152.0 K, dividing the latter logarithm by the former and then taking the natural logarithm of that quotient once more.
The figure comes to -0.22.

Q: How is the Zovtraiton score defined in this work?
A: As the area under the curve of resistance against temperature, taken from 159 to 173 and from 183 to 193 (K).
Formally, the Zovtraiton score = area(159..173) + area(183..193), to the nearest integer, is 87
